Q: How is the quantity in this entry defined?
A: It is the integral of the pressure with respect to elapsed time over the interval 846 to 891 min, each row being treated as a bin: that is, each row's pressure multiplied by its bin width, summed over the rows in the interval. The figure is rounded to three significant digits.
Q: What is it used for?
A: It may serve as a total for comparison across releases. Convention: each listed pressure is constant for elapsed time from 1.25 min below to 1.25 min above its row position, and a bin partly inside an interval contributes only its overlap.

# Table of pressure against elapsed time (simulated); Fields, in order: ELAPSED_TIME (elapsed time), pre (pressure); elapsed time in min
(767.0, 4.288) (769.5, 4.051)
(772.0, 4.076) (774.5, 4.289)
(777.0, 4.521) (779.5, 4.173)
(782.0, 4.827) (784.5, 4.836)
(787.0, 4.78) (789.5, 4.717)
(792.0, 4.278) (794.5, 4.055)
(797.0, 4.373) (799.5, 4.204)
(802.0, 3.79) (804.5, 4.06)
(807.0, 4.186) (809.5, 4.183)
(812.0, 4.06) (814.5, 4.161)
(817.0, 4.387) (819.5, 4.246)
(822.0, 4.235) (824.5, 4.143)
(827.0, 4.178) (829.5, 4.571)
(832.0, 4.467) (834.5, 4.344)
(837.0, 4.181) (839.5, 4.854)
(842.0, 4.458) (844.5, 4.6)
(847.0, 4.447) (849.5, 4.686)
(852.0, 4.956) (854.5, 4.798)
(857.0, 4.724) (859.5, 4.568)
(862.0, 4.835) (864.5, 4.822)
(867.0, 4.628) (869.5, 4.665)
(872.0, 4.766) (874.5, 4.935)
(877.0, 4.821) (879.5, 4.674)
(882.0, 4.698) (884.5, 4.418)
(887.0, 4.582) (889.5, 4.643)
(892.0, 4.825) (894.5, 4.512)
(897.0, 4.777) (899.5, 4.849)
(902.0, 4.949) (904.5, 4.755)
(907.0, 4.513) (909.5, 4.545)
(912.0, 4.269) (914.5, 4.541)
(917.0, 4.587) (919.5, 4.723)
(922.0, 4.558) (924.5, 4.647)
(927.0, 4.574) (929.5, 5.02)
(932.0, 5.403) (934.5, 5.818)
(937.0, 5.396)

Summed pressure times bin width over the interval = 212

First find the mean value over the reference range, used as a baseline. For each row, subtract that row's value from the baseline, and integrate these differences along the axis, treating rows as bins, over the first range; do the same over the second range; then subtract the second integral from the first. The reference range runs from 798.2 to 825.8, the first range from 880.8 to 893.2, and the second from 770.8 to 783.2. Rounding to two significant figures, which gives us -3.2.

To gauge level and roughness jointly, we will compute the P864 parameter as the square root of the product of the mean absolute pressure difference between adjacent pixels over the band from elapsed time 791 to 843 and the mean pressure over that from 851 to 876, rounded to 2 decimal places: 0.99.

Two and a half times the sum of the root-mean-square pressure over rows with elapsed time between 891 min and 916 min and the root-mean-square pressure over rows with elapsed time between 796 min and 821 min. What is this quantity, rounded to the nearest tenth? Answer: 22.1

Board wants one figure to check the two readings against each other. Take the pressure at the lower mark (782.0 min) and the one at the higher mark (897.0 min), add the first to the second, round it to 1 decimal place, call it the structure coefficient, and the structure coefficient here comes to 9.6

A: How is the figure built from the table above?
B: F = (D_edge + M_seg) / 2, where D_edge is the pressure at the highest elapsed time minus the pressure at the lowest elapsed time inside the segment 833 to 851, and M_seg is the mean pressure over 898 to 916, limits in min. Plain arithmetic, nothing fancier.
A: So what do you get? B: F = 2.49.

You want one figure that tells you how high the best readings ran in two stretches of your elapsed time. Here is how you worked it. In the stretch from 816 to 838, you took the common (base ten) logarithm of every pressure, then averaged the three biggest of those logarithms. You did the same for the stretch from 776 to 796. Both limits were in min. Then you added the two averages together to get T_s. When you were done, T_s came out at 1.33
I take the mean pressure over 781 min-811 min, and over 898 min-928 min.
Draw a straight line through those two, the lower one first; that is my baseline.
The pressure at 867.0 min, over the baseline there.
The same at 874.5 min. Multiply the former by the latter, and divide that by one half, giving 2.23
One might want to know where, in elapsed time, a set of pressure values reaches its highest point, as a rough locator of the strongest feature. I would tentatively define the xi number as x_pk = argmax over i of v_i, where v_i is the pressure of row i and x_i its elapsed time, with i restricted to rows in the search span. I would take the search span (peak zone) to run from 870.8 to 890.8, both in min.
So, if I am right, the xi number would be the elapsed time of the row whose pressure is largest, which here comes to 874.5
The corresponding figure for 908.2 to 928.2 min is 919.5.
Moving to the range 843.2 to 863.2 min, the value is 852.0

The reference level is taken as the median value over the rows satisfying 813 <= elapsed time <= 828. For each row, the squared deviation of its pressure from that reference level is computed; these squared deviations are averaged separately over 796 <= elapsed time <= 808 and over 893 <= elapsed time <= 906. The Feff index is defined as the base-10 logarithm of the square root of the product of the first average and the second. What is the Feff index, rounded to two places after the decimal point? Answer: -0.91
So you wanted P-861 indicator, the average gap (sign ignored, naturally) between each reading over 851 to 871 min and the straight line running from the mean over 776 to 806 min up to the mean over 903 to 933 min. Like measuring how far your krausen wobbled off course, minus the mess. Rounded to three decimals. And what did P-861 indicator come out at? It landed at 0.204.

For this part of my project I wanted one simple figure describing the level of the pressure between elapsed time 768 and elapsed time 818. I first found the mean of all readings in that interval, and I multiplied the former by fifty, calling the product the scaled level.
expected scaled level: 215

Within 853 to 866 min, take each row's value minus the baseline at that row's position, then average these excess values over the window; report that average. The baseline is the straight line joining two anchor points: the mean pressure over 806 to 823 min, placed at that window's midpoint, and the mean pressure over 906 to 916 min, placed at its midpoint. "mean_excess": 0.42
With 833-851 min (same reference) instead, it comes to 0.23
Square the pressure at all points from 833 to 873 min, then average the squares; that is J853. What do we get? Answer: 21.6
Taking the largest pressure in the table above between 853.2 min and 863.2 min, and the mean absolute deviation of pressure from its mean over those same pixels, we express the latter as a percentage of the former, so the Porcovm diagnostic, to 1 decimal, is 1.8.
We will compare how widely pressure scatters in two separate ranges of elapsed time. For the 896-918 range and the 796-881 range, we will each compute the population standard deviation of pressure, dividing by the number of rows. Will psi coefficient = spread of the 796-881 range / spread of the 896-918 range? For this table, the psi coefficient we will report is 1.5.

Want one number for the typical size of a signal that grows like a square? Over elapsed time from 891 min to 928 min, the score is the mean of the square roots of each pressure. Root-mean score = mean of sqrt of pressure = 2.15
